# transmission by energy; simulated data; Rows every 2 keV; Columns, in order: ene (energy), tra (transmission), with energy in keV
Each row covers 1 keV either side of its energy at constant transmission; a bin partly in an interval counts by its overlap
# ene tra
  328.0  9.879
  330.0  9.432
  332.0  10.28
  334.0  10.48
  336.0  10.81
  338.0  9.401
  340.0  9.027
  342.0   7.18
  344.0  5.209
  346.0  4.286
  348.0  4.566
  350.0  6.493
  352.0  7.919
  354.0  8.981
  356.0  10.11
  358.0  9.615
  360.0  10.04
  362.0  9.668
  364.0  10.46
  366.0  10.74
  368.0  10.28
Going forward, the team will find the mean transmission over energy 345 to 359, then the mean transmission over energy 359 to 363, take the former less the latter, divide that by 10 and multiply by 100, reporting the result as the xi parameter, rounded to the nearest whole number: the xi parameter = -24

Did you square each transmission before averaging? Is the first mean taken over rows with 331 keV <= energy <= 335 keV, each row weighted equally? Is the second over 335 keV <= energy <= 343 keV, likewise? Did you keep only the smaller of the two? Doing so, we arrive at 85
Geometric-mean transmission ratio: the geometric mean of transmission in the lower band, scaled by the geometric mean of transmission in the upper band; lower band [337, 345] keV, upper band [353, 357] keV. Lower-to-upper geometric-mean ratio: 0.79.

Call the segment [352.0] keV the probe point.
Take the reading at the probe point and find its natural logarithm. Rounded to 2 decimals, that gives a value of 2.07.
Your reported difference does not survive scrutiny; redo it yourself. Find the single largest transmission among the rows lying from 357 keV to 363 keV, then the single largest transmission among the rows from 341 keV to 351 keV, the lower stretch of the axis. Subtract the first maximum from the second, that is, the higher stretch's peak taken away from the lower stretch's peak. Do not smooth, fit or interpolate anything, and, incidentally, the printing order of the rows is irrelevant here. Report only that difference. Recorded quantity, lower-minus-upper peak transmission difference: -2.9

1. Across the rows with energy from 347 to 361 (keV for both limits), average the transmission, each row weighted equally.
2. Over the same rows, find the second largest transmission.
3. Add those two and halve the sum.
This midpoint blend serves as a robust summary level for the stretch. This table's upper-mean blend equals 9.1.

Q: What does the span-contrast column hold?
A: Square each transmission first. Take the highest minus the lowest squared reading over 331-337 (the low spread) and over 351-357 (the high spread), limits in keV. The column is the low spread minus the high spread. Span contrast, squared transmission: -28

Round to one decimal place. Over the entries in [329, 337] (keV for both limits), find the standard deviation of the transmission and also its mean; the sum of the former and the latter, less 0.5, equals 10.3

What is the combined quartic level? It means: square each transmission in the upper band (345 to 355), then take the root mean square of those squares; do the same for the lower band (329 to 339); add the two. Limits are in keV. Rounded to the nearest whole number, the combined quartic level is 154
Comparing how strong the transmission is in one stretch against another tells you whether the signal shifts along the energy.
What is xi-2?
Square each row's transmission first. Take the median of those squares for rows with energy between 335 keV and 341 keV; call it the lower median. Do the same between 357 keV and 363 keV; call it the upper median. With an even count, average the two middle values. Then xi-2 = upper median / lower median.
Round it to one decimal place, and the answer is 1.1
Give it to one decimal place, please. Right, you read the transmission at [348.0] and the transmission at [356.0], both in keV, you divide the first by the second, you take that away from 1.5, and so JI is 1.0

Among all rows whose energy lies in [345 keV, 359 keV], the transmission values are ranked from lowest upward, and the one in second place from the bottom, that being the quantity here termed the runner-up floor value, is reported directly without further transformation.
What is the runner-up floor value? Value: 4.566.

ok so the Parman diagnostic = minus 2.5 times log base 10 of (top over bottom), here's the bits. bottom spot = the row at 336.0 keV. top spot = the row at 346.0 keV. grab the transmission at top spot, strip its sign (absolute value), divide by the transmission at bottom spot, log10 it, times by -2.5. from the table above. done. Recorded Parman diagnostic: 1.0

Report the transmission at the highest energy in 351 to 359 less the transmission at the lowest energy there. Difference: 1.7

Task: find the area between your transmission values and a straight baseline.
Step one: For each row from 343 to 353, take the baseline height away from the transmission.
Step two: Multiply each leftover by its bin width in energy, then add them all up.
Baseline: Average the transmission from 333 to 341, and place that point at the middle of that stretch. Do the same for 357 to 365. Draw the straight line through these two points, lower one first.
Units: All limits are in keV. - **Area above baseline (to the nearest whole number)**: -42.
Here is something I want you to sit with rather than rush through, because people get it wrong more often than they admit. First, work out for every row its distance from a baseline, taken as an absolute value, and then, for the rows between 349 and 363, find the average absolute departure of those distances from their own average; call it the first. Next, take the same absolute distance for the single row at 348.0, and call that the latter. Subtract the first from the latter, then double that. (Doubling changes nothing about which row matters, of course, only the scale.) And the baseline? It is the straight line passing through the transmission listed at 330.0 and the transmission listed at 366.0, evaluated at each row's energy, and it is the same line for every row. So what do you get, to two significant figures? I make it 9.2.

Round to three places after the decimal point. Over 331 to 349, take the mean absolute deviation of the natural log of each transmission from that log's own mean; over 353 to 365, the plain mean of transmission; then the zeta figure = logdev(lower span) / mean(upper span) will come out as 0.033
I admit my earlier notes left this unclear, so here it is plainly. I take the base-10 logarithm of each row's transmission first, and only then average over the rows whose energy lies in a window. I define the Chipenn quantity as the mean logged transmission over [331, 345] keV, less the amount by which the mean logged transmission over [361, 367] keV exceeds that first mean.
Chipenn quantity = 0.86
